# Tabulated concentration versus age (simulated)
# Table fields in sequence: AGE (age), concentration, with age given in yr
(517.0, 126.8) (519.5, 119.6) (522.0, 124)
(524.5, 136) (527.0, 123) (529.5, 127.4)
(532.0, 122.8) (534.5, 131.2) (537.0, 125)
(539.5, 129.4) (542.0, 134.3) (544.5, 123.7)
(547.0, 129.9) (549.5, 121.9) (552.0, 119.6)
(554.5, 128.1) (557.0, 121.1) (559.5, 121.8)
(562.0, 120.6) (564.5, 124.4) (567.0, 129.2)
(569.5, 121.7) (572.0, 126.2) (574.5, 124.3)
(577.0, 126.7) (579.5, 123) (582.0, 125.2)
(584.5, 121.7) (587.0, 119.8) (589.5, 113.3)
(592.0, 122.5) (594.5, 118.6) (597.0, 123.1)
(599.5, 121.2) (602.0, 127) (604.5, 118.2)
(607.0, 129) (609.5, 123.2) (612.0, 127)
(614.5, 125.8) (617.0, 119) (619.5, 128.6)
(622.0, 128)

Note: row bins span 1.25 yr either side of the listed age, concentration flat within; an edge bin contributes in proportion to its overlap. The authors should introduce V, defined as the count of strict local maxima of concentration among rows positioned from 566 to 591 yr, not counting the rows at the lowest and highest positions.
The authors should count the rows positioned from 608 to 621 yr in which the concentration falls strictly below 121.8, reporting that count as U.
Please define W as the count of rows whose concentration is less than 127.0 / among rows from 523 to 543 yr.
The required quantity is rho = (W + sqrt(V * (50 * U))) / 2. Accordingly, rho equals 8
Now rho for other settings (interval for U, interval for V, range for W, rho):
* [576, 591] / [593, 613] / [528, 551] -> 13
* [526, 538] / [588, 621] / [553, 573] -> 3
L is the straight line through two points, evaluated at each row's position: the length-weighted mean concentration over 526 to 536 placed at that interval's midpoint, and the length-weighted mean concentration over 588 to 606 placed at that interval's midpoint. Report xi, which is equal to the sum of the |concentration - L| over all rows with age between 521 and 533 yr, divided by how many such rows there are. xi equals 4.0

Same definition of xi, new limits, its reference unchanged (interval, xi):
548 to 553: 3.8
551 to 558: 3.9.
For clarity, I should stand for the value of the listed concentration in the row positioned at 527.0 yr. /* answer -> 123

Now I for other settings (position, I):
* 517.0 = 126.8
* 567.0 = 129.2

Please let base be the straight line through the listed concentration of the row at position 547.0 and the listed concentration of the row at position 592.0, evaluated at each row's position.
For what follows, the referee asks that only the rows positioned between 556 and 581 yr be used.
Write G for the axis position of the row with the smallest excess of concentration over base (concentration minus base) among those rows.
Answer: 557.0 yr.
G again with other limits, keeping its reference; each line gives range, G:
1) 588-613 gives 589.5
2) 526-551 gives 527.0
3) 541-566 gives 552.0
